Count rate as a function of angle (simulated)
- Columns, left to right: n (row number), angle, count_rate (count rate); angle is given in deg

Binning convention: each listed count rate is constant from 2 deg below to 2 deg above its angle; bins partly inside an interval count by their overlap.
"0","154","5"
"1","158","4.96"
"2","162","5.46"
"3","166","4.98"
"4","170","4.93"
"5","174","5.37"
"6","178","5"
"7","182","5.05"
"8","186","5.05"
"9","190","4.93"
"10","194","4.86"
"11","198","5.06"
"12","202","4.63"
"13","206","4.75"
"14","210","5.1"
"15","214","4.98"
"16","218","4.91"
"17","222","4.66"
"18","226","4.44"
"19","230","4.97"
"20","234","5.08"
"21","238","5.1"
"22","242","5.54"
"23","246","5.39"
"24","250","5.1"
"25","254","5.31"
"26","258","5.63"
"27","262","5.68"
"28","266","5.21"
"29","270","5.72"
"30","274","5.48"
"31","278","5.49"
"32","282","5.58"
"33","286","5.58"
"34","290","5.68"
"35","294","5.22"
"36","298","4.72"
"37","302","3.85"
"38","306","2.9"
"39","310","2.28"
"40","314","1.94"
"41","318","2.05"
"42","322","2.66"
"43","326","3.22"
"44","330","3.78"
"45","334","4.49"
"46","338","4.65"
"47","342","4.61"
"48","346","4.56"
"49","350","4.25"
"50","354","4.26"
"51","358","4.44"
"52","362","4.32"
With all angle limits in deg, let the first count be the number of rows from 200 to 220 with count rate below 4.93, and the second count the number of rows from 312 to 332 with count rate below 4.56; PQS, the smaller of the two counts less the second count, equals -2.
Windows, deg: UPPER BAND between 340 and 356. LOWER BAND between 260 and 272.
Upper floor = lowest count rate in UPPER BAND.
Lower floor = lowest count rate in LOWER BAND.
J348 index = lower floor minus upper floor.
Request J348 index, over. 1.0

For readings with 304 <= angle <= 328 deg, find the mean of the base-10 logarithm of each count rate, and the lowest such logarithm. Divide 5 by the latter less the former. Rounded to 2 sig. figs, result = -48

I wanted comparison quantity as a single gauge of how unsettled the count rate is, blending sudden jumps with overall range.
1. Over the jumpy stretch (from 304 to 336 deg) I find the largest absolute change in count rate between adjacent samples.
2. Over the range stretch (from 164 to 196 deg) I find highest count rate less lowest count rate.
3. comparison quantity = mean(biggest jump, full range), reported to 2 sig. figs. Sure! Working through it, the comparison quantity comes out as 0.61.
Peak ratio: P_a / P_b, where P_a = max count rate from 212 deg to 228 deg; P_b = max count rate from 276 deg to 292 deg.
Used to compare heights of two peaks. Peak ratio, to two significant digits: 0.88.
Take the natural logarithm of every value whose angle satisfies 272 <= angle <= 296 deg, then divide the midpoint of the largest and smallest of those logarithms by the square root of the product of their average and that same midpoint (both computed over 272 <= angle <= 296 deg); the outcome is 1.00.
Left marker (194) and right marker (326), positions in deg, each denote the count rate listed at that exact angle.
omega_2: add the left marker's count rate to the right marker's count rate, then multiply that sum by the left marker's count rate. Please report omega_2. 39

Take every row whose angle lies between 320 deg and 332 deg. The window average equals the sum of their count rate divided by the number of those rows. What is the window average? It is 3.2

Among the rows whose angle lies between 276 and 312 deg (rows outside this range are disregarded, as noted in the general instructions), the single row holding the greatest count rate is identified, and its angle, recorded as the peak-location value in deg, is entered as 290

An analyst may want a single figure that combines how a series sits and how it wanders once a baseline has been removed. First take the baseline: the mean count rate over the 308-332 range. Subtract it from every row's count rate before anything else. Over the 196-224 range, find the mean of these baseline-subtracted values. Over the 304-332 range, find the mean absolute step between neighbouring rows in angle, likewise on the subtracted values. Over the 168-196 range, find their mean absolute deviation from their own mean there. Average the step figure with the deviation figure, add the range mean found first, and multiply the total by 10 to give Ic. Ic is 25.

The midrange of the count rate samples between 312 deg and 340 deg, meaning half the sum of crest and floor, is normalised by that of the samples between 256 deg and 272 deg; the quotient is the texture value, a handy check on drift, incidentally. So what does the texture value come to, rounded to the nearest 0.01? 0.60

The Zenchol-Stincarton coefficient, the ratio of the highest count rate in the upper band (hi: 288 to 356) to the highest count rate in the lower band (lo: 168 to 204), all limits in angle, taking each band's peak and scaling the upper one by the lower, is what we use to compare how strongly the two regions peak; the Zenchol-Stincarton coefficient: 1.06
